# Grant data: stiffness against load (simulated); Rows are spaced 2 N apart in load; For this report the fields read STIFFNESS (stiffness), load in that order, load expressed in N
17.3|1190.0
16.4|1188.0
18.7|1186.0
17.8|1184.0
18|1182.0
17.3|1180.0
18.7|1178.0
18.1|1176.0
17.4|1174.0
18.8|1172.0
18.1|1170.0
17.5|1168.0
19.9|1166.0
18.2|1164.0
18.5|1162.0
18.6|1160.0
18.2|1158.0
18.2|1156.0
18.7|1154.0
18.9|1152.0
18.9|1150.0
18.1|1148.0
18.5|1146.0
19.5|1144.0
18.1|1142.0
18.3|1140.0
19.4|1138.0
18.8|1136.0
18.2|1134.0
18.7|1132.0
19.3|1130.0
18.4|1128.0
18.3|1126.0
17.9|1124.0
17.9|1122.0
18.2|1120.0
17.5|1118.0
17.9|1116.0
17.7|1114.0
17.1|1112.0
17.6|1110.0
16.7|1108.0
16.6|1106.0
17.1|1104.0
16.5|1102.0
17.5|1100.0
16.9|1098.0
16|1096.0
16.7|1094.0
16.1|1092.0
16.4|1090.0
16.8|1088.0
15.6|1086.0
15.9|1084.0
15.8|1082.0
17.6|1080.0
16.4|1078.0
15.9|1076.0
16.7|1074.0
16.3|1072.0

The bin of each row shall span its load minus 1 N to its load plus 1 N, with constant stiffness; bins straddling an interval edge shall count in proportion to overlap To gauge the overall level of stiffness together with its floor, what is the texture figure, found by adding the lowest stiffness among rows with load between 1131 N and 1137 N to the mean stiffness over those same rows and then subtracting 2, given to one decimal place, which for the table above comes 34.8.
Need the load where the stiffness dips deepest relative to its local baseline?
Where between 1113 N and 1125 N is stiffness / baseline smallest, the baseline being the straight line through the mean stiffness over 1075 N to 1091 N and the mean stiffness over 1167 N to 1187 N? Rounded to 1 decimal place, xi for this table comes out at 1118.0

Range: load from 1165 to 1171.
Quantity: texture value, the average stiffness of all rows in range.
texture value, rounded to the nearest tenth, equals 18.5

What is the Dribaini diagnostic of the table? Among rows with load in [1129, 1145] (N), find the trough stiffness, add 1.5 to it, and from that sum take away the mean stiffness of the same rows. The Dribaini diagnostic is 0.81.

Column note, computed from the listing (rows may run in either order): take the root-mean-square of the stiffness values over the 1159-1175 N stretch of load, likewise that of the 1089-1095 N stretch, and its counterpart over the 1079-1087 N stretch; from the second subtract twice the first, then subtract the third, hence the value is -36.6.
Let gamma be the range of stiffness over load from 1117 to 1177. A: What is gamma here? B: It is 2.50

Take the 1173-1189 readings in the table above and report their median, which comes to 17.9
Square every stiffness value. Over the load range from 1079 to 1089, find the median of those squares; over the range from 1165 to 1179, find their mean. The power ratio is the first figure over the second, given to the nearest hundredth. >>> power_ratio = 0.75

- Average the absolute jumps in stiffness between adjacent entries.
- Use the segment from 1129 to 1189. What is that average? 0.77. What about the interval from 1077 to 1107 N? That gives 0.73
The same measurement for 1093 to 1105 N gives 0.76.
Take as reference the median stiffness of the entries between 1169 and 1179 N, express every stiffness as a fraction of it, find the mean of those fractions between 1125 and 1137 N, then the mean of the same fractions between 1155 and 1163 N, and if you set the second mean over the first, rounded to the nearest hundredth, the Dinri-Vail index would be 0.99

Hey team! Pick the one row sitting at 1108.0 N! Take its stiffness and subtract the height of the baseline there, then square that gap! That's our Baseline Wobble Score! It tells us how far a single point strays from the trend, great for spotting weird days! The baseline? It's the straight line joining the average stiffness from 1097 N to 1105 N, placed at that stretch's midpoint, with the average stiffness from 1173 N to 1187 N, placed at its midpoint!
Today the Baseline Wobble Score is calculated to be 0.15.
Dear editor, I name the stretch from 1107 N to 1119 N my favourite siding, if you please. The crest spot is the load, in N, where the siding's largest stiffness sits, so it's 1116.0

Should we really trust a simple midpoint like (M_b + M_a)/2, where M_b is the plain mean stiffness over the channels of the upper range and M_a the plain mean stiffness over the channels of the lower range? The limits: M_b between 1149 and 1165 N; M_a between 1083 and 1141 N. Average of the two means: 18.0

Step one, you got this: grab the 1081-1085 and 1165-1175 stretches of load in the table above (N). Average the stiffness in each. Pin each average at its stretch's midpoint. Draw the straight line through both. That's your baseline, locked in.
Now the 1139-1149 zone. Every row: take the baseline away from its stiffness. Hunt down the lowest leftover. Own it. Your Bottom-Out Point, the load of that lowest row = 1148.0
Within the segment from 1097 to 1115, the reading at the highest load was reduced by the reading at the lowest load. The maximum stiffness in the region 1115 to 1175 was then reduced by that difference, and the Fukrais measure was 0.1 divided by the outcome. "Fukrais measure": 0.0052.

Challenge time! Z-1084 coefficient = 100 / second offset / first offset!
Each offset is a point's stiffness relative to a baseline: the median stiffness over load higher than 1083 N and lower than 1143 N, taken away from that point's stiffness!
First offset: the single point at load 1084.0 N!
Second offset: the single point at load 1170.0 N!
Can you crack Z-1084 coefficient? -110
